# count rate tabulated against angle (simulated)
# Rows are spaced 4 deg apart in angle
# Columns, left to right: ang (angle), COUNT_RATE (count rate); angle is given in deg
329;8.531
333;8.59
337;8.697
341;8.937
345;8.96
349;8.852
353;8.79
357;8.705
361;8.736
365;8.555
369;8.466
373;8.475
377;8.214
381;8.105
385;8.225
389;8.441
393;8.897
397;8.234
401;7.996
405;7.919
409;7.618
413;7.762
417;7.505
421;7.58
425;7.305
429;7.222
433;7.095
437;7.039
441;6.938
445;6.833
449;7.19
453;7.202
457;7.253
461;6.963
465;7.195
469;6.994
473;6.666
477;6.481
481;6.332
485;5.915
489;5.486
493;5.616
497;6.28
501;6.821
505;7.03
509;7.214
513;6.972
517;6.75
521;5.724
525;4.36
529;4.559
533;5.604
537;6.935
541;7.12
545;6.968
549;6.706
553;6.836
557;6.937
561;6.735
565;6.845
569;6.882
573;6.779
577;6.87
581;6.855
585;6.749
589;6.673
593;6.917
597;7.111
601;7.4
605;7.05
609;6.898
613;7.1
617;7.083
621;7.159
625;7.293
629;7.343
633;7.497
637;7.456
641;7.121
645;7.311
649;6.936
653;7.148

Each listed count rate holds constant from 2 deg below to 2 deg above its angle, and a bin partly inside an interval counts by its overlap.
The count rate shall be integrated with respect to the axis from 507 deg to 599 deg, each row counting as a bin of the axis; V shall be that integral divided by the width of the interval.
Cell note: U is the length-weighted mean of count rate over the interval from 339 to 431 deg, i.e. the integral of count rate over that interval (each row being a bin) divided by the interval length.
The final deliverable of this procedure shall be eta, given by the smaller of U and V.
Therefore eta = 6.57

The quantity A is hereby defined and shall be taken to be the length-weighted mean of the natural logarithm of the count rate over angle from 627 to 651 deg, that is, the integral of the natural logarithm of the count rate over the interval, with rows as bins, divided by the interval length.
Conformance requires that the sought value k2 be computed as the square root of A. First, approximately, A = 1.98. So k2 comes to 1.41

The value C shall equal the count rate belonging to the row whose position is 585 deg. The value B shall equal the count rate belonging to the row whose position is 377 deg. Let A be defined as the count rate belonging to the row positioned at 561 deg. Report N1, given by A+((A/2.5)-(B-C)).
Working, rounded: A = 6.735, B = 8.214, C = 6.749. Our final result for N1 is 8.0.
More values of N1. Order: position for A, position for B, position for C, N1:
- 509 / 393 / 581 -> 8.1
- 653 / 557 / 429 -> 10.3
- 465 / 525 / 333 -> 14.3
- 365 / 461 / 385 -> 13.2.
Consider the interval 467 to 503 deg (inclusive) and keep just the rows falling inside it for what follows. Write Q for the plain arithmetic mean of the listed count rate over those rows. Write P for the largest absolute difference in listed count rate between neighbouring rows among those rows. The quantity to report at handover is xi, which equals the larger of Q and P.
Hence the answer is 6.3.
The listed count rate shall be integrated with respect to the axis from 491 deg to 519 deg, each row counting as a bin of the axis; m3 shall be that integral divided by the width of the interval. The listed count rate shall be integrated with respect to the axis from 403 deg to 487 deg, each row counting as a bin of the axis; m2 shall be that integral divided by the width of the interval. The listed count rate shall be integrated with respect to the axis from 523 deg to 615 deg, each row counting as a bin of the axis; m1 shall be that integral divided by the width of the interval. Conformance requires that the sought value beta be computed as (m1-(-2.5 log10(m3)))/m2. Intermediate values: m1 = 6.65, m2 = 7.10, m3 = 6.67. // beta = 1.23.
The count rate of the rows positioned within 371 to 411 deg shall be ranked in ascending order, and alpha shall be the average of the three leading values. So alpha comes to 7.8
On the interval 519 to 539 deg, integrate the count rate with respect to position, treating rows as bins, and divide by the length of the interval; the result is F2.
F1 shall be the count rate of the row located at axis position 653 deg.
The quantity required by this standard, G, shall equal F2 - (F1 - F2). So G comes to 3.7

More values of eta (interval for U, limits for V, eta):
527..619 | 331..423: 6.77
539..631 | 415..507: 6.82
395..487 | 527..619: 6.77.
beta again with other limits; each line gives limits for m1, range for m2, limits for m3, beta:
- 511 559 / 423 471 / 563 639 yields 1.18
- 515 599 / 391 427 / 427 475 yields 1.10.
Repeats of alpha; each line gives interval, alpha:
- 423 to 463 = 6.9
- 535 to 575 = 6.7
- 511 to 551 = 4.8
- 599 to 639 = 7.0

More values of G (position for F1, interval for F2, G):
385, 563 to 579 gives 5.5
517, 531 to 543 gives 6.4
